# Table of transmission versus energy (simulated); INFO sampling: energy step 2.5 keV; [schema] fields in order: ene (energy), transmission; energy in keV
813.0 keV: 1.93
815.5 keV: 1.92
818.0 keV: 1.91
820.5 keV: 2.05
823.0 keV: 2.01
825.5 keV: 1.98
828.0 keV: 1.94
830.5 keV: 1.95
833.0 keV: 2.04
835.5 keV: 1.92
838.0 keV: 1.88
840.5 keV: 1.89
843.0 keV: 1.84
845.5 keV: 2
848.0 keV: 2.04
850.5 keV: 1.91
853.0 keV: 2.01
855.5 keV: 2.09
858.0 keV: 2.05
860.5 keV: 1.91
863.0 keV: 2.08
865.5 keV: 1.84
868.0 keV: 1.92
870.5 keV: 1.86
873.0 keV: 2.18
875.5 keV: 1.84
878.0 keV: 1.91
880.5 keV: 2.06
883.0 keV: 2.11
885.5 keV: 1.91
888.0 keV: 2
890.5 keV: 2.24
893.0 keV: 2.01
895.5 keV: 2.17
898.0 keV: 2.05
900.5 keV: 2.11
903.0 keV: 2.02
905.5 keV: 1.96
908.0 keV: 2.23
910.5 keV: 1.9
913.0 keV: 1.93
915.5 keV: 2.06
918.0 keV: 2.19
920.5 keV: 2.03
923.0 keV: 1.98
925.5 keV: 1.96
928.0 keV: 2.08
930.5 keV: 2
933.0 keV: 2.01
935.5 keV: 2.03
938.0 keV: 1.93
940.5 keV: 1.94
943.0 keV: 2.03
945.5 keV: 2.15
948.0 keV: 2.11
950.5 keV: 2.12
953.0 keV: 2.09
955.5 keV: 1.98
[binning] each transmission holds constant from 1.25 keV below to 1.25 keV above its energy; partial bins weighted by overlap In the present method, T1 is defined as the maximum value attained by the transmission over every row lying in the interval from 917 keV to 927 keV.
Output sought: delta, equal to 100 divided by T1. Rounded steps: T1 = 2.19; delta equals 45.7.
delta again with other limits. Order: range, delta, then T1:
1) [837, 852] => 49.0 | 2.04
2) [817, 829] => 48.8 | 2.05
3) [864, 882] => 45.9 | 2.18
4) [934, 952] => 46.5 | 2.15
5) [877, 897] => 44.6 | 2.24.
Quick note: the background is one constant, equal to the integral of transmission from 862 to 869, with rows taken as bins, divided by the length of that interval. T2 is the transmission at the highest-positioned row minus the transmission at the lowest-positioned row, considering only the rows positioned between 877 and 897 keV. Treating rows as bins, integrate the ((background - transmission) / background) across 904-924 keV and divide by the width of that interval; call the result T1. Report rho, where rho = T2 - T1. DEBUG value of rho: 0.308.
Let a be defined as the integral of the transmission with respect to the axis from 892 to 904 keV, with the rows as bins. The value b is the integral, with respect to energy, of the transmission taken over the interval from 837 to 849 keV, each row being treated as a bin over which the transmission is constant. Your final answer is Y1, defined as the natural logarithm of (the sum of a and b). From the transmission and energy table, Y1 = 3.87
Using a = 24.9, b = 23.1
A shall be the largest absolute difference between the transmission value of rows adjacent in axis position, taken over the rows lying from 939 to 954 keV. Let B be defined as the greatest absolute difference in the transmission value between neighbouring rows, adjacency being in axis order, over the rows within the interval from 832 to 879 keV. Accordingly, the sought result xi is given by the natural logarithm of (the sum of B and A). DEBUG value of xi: -0.78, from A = 0.12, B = 0.340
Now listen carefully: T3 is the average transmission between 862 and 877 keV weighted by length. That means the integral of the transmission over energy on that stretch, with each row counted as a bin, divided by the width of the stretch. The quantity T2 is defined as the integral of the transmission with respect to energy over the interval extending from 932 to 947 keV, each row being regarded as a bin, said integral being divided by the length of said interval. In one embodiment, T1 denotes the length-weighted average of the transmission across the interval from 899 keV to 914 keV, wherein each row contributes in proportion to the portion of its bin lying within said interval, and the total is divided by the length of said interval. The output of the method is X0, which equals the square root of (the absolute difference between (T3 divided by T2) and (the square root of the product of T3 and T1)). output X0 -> 1.011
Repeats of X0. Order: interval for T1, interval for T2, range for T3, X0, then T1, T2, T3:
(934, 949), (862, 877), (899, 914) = 0.995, 2.03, 1.95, 2.03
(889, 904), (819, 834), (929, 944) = 1.023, 2.10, 1.99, 1.99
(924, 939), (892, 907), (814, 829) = 1.014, 2.00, 2.06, 1.97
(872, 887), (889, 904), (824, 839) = 1.023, 2.00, 2.10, 1.95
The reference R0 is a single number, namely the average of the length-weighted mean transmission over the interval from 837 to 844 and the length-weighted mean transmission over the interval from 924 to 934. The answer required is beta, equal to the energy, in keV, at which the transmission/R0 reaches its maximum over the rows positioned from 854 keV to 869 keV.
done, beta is 855.5 keV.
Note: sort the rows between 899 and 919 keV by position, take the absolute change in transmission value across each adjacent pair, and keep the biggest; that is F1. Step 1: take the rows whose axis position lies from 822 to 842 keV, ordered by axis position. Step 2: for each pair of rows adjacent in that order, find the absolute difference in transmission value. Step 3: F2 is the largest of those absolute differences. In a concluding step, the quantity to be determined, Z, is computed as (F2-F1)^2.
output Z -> 0.044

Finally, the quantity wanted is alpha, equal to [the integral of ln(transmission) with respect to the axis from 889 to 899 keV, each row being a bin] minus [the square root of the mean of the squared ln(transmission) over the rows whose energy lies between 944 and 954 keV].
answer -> 6.7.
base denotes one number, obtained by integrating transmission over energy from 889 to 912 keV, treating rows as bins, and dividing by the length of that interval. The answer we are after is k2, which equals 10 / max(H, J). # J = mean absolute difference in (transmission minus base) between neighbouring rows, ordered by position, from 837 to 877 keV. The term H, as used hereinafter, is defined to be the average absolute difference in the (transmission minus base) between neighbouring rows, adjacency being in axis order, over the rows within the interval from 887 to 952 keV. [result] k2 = 77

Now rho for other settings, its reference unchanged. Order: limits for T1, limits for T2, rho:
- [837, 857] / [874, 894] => 0.179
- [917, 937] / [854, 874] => 0.136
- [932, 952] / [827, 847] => 0.111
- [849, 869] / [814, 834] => 0.138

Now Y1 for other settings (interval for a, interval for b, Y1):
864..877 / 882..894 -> 3.91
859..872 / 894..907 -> 3.95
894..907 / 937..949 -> 3.94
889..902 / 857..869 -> 3.93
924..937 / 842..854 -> 3.91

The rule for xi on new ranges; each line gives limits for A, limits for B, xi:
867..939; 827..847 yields -0.69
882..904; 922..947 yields -1.02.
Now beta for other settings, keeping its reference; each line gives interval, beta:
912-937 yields 918.0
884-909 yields 890.5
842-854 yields 848.0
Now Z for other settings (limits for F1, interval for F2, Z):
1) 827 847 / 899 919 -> 0.029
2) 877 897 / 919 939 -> 0.014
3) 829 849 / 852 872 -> 0.006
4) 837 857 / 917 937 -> 0.000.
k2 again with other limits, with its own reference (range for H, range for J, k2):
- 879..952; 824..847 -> 93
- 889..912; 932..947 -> 61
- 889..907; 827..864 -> 83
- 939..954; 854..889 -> 67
